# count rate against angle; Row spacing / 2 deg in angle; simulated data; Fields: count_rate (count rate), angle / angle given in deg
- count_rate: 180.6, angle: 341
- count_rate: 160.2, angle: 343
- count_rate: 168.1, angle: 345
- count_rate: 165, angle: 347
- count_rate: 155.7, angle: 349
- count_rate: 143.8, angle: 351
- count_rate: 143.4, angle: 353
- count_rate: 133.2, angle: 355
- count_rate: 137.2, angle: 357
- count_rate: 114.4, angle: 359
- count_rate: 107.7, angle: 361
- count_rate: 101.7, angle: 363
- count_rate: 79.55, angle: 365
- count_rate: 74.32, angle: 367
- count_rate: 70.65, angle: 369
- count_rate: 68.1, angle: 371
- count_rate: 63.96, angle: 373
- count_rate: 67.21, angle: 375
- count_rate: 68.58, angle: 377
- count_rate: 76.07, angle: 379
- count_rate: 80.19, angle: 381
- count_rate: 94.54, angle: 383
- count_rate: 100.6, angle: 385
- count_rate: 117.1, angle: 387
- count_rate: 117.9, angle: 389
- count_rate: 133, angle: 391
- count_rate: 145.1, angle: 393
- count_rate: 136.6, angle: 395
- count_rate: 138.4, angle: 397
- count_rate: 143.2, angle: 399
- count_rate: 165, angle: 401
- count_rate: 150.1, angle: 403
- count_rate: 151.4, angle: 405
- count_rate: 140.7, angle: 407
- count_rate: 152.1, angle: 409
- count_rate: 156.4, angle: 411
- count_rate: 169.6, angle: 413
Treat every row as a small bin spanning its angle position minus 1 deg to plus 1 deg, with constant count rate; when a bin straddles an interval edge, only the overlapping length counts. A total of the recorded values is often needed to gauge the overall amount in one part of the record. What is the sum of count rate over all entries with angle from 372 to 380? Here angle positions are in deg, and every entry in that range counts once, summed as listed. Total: 276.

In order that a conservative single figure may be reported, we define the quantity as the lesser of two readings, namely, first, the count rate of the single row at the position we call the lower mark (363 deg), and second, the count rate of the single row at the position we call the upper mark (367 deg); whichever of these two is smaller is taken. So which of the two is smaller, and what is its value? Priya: 74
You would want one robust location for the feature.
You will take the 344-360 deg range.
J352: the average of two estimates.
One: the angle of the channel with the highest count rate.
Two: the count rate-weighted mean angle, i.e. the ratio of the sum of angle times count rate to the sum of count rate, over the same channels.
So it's 348.2 deg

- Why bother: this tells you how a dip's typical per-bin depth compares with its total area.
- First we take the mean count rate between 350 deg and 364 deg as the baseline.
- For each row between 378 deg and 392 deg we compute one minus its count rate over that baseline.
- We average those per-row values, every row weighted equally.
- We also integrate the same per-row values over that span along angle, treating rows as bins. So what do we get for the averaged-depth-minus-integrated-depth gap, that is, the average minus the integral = -2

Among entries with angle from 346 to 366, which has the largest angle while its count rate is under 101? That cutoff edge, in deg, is 365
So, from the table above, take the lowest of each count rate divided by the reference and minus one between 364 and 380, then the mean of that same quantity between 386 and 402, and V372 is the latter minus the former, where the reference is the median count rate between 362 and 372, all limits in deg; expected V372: 1.0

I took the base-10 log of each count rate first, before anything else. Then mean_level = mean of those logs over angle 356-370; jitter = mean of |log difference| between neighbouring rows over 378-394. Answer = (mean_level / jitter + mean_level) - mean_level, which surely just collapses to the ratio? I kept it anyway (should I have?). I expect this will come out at 49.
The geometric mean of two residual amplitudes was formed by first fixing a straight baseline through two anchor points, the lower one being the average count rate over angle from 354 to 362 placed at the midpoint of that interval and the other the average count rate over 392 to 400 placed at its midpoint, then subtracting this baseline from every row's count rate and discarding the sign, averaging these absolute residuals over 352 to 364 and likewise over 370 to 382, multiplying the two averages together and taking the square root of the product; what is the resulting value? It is 32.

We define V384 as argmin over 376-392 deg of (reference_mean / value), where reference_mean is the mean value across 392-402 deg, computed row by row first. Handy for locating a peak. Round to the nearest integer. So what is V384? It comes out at 391 deg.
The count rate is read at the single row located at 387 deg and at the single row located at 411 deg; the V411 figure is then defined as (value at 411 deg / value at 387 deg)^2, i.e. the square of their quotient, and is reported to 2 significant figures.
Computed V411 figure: 1.8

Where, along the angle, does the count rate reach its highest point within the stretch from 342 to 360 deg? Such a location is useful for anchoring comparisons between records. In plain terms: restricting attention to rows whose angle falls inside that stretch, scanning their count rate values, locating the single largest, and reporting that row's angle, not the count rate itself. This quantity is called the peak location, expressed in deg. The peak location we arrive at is 345 deg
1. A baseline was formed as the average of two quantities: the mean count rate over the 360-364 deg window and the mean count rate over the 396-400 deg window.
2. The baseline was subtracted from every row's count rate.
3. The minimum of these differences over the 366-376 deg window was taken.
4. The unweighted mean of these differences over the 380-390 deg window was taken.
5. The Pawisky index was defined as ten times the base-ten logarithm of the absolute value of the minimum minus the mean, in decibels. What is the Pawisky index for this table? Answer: 16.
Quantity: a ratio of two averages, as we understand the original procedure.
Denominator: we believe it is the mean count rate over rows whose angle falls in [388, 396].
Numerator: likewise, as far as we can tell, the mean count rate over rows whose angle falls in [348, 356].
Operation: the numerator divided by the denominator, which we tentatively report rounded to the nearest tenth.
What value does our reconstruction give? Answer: 1.1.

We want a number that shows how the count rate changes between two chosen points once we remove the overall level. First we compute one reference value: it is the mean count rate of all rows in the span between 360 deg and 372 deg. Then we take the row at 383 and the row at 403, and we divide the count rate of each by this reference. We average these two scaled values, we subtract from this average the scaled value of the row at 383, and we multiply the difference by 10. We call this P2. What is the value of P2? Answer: 3.3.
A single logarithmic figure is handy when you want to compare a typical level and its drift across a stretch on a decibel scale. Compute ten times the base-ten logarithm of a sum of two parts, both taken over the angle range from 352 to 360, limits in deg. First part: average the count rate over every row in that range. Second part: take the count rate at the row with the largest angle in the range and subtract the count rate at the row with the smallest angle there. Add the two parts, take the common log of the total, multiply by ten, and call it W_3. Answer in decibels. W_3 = 20.1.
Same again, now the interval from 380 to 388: 21.3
